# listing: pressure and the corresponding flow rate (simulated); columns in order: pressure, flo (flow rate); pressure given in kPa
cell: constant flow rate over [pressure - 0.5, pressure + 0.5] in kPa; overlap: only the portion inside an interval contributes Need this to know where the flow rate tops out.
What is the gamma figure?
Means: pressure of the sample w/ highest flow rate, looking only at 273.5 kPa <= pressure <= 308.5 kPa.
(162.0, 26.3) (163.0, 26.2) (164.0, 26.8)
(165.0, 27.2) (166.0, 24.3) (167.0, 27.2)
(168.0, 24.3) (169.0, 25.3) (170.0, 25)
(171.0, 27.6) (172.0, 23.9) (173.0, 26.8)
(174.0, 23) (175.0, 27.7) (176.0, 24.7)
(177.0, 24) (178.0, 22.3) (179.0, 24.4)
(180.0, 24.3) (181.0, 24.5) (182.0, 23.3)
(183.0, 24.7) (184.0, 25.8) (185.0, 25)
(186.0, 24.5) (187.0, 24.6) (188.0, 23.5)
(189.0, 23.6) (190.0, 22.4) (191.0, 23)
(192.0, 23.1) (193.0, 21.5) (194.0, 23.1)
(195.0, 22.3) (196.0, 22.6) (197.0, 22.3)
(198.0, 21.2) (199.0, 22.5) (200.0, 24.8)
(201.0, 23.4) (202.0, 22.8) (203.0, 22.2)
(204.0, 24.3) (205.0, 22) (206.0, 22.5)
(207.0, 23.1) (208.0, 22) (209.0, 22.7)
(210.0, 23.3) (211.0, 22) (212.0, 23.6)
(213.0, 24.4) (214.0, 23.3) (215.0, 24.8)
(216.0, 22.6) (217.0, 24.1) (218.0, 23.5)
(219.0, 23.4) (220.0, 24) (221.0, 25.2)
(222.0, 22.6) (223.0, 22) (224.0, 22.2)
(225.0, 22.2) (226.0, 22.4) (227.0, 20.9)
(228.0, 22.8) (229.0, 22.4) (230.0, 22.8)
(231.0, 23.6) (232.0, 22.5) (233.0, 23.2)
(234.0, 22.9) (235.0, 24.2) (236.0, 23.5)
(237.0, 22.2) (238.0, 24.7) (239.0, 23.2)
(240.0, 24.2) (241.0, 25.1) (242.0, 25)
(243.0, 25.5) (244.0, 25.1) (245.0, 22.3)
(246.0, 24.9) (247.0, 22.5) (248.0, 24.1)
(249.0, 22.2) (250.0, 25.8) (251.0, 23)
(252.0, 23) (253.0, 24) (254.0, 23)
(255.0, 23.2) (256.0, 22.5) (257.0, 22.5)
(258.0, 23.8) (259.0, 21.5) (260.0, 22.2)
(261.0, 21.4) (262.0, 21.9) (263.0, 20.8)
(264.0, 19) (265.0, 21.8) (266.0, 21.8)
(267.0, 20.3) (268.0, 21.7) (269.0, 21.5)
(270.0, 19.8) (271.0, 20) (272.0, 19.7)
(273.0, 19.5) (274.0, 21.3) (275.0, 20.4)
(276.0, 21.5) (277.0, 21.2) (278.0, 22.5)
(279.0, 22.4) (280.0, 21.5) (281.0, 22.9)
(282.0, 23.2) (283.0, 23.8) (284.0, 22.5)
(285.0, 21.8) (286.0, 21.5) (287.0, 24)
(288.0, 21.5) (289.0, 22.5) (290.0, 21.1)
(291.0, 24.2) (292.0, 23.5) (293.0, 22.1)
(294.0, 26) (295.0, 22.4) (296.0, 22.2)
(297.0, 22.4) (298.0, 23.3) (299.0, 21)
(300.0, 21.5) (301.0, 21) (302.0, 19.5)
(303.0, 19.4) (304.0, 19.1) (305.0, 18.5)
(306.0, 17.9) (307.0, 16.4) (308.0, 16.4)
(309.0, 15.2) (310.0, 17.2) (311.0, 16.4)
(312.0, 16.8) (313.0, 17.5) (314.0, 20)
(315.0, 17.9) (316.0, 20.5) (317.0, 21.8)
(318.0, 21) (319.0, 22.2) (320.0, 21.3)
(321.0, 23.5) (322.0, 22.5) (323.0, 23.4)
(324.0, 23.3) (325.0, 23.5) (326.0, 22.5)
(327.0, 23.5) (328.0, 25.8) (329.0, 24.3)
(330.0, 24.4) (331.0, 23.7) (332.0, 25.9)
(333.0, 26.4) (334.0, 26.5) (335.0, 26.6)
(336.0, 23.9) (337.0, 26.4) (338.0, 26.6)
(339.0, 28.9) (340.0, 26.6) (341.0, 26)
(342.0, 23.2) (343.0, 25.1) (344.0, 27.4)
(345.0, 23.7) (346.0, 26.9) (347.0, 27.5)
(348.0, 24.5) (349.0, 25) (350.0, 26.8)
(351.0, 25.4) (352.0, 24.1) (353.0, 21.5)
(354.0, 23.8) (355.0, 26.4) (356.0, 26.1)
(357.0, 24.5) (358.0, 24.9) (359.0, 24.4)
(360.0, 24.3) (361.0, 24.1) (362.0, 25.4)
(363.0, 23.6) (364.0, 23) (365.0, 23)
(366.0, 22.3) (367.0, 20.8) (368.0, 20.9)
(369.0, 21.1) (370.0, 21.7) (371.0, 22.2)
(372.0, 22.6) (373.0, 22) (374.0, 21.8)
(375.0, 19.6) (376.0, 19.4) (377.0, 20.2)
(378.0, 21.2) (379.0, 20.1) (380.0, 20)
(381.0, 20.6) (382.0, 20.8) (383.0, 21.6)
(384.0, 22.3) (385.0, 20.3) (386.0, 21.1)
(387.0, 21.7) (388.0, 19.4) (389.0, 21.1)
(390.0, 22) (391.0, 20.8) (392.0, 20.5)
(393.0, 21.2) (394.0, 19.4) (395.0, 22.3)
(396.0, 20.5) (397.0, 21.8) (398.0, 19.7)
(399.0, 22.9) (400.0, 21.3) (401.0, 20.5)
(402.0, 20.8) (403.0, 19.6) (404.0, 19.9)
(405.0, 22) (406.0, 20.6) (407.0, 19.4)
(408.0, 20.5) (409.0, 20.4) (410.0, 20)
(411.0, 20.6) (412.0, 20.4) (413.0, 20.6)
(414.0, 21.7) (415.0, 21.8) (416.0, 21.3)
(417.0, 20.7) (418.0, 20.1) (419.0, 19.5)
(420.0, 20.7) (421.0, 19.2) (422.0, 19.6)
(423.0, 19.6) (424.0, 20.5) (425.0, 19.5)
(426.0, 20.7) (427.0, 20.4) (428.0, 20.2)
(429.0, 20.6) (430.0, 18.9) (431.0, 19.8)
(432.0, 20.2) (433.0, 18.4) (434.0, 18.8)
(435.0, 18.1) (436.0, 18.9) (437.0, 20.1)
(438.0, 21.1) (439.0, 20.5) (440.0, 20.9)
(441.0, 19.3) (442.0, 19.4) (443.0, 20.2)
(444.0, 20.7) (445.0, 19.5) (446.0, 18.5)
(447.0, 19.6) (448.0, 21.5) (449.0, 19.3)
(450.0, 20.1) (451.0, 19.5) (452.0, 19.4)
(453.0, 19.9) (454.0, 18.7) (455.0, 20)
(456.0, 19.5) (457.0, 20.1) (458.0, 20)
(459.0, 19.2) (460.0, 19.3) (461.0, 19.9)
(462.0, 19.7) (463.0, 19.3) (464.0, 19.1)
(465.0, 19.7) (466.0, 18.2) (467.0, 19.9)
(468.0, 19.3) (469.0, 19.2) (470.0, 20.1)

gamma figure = 294.0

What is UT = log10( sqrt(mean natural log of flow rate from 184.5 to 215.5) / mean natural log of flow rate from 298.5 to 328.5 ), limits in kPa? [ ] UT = -0.228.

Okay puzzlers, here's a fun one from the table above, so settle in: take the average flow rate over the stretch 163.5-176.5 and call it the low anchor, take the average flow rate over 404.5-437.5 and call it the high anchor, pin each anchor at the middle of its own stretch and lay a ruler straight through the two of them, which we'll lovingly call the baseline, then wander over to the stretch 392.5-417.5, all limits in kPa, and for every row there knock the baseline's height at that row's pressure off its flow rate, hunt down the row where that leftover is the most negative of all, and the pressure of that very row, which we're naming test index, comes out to 394.0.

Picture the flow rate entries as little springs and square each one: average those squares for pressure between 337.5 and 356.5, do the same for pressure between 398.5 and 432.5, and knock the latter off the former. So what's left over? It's 238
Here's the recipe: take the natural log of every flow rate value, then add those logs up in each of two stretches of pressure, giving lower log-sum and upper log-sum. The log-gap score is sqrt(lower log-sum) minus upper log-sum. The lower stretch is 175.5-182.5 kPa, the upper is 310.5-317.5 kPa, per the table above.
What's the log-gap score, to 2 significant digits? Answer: -16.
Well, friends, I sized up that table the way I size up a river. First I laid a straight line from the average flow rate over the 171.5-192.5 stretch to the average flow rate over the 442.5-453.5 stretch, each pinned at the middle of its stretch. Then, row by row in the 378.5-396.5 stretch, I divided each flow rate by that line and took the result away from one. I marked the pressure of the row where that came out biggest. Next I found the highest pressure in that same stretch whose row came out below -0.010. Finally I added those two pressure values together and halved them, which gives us 391.5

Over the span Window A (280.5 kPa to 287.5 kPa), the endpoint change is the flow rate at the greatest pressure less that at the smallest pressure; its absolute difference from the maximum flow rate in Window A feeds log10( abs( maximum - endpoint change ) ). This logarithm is 1.36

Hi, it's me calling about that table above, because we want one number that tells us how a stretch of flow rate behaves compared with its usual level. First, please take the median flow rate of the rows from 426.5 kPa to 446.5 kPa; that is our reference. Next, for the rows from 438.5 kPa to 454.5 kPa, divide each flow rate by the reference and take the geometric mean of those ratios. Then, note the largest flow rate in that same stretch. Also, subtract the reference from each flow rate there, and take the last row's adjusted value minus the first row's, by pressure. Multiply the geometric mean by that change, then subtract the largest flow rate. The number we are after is -23.3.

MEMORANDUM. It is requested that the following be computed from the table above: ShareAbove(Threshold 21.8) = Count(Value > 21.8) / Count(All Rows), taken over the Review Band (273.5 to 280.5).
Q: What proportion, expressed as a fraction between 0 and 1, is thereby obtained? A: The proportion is 0.29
